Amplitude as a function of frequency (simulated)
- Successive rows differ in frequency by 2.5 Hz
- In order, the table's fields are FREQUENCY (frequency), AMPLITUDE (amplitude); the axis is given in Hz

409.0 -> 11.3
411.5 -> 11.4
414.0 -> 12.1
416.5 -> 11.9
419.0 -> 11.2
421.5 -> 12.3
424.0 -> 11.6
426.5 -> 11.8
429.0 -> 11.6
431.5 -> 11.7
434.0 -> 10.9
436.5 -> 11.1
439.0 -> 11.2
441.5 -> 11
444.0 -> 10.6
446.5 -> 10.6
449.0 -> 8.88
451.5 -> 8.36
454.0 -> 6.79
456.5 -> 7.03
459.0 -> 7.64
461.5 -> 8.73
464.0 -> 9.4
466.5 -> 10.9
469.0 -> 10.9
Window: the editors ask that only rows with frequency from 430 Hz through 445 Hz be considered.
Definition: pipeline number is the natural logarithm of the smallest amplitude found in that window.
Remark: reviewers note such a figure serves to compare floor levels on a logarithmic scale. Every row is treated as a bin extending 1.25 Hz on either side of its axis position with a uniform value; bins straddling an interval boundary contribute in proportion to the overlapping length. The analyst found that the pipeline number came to 2.36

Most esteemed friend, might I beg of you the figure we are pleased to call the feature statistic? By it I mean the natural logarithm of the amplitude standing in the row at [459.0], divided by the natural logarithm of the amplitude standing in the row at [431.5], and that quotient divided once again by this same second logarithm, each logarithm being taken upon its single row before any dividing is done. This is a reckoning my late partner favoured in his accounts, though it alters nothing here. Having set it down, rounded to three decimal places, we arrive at 0.336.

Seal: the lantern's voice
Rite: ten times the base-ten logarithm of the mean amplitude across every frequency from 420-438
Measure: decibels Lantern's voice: 10.6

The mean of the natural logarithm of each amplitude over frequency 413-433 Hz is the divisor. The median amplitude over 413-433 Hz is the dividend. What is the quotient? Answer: 4.77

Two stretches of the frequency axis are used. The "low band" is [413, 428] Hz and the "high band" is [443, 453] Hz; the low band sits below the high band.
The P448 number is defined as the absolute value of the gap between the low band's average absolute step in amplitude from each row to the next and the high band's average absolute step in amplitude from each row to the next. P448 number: 0.17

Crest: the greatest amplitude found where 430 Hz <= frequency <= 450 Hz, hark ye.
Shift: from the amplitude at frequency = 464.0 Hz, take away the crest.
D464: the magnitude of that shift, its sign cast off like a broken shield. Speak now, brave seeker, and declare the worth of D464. 2.3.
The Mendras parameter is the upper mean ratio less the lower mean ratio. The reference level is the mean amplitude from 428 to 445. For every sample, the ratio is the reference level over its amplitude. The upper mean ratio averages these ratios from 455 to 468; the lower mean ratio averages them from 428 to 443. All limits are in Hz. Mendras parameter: 0.31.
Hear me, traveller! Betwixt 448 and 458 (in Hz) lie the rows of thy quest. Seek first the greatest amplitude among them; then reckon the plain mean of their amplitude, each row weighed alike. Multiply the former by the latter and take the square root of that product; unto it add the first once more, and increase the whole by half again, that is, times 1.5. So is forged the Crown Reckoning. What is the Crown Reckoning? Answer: 26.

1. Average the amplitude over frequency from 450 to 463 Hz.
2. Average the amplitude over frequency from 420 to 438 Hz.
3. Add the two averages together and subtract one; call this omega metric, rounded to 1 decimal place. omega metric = 18.3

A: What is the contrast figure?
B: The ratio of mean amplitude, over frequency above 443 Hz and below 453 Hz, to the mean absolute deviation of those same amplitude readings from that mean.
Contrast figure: 10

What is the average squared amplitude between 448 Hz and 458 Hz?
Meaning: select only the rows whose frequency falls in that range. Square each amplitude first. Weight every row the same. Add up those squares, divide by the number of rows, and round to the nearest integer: 61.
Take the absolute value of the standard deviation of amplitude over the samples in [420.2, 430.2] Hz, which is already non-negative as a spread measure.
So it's 0.3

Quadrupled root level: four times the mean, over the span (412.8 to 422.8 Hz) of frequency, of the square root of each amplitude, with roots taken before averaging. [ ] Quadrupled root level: 13.8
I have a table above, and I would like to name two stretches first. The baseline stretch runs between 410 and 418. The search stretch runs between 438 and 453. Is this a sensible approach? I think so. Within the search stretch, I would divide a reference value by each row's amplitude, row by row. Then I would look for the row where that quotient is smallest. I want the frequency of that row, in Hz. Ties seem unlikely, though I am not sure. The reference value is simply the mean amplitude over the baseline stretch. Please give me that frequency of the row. 439.0 Hz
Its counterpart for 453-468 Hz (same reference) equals 466.5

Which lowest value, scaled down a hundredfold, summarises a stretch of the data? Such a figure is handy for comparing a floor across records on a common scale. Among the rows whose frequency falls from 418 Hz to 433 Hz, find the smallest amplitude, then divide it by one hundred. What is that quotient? 0.112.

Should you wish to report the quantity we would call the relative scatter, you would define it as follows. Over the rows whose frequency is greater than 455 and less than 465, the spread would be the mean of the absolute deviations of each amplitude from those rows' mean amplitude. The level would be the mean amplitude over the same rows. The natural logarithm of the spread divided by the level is -2.2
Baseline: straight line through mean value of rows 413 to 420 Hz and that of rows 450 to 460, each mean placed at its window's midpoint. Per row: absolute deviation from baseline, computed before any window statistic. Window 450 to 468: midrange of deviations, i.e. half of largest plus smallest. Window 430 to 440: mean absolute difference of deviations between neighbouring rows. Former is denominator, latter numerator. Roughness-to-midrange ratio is 0.184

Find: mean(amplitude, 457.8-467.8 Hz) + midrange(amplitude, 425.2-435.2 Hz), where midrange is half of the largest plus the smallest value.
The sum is 20.5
